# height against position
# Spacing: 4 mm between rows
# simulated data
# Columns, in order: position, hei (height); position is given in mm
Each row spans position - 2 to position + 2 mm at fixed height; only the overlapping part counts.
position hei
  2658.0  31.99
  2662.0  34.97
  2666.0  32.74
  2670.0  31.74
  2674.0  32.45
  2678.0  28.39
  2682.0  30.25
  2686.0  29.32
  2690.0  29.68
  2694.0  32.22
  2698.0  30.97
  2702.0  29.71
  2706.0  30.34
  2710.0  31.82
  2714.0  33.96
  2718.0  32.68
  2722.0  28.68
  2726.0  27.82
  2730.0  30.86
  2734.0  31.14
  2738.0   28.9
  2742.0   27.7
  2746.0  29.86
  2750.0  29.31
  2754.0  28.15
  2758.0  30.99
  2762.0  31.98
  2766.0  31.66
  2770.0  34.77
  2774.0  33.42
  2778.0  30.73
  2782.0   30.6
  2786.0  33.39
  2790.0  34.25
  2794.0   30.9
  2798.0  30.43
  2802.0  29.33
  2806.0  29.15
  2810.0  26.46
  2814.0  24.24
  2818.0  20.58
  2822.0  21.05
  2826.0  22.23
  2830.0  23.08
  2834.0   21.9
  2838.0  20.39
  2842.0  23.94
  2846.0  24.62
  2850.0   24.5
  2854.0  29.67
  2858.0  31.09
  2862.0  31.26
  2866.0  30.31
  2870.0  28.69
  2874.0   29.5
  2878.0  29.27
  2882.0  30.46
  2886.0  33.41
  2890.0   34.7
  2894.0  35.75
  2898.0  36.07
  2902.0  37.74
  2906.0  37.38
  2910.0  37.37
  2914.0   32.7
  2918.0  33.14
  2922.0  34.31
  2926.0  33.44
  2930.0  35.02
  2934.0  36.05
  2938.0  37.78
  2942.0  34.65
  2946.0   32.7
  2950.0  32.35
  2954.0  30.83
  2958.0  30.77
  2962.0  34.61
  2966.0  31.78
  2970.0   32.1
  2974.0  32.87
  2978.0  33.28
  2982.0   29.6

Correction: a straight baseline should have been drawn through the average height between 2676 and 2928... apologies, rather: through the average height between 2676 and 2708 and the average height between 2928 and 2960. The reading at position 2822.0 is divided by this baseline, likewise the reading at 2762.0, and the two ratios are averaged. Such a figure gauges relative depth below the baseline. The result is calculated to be 0.84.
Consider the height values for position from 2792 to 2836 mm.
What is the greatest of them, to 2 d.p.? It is 30.90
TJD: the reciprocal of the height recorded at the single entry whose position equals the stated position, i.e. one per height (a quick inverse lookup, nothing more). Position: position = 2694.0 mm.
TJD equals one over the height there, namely 0.0310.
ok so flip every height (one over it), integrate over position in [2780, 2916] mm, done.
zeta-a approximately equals 4.8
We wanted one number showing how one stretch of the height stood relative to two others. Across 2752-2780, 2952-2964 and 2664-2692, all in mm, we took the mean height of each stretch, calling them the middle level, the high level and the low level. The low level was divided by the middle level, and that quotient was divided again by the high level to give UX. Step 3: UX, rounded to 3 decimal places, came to 0.030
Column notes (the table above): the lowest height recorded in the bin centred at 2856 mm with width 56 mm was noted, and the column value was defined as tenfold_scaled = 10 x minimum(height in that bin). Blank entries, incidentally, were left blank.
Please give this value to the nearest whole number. 204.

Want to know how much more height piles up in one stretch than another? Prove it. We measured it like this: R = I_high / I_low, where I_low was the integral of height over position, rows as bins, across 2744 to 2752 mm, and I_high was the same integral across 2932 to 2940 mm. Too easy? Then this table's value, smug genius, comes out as 1.25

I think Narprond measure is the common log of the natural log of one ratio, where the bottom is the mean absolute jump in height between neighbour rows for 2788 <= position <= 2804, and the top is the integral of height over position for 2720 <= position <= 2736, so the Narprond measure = 0.75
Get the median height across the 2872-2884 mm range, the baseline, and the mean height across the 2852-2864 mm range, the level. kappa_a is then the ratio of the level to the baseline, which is 1.04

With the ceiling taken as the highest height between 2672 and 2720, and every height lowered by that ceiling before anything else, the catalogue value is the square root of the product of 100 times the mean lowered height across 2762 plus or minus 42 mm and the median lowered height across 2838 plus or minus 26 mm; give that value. 57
